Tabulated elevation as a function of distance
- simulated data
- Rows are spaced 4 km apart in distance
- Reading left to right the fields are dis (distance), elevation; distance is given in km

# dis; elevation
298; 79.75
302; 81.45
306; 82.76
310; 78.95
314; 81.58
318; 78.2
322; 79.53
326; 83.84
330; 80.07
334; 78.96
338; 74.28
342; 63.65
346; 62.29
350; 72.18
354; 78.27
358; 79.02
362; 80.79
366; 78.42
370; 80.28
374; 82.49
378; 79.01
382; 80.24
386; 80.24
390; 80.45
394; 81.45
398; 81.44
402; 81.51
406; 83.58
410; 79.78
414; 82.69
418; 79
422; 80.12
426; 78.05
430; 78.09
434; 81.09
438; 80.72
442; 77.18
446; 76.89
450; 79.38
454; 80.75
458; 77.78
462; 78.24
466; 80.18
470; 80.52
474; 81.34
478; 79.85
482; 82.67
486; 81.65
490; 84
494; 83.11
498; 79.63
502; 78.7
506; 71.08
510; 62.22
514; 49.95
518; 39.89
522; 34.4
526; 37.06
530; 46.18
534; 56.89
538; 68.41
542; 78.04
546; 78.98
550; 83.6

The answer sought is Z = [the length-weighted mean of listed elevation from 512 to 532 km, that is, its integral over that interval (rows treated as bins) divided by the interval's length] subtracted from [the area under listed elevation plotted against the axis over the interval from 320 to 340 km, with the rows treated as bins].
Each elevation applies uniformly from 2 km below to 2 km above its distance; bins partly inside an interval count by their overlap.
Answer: 1545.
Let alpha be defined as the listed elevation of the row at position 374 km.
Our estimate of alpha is 82.49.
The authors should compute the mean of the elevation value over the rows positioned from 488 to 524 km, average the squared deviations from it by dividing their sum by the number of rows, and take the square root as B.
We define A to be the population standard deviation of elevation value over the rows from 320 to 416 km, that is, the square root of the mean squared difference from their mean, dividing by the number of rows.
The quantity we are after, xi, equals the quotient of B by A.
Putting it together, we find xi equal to 3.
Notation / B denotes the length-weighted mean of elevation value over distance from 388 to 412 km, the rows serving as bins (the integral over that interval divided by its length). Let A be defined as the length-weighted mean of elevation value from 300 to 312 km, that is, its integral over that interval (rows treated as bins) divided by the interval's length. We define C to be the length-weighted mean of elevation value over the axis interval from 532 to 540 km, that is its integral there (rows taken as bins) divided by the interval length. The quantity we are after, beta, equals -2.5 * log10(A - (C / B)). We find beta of -4.76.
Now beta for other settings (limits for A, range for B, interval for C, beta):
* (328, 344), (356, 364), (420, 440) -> -4.66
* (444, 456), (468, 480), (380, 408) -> -4.73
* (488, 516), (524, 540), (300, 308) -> -4.63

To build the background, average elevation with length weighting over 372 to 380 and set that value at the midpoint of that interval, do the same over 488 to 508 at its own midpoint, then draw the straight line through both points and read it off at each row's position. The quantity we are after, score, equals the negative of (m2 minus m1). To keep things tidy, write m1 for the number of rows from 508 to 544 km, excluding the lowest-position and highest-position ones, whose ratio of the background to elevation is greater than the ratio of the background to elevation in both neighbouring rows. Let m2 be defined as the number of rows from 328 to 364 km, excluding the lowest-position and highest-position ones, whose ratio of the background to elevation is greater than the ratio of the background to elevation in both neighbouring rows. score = 0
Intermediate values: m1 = 1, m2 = 1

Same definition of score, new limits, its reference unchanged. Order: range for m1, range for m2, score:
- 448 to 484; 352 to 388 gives 0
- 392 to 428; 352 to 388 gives 0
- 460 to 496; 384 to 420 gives 1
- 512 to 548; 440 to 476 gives -1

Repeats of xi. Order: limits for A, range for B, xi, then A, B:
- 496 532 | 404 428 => 0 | 16.8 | 2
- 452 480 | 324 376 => 5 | 1.2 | 6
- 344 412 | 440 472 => 0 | 4.8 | 1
